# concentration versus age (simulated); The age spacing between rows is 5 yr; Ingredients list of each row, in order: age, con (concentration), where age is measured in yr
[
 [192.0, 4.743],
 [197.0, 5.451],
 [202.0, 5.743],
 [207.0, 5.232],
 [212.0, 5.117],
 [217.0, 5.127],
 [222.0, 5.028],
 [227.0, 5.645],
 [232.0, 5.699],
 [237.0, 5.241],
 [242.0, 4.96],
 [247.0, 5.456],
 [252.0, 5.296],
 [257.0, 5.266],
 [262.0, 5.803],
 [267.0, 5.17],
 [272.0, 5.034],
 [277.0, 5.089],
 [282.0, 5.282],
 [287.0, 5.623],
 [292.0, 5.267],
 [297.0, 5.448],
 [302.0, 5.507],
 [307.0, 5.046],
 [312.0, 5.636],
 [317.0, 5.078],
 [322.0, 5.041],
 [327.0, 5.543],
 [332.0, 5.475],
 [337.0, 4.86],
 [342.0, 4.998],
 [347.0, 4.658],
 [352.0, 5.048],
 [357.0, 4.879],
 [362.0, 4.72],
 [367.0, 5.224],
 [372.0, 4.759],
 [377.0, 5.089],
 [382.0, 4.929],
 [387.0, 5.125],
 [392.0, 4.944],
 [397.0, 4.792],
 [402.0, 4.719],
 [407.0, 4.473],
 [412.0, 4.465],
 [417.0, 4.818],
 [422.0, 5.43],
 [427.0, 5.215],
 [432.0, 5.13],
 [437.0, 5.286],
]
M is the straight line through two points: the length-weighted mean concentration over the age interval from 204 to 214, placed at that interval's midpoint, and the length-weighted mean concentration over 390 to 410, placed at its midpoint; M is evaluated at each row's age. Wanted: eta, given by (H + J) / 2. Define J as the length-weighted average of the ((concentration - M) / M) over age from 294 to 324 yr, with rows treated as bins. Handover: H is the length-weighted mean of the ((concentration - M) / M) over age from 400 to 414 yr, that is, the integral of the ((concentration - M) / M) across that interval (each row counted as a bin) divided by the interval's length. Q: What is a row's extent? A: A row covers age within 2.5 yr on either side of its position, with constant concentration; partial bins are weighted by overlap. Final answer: 0.019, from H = -0.033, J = 0.07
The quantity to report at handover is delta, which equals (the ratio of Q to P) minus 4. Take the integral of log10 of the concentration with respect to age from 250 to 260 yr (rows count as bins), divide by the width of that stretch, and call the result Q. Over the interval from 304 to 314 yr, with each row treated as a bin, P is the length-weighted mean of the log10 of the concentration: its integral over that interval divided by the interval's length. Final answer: -3.00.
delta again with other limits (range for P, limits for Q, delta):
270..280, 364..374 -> -3.01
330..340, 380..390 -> -3.01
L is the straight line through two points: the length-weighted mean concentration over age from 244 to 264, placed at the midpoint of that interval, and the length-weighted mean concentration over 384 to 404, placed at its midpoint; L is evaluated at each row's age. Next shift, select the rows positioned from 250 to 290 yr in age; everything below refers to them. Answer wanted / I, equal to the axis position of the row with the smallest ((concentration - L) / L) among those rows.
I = 272.0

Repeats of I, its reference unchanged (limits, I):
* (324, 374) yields 347.0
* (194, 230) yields 222.0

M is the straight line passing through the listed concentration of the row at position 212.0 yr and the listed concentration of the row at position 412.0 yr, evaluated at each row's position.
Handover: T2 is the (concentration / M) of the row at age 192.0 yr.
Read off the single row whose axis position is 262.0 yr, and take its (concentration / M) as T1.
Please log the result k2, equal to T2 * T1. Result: 1.07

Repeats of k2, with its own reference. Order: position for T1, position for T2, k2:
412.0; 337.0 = 1.03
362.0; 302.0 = 1.16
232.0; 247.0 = 1.23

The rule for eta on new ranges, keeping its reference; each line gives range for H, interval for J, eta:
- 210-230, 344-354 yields 0.007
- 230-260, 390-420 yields 0.021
